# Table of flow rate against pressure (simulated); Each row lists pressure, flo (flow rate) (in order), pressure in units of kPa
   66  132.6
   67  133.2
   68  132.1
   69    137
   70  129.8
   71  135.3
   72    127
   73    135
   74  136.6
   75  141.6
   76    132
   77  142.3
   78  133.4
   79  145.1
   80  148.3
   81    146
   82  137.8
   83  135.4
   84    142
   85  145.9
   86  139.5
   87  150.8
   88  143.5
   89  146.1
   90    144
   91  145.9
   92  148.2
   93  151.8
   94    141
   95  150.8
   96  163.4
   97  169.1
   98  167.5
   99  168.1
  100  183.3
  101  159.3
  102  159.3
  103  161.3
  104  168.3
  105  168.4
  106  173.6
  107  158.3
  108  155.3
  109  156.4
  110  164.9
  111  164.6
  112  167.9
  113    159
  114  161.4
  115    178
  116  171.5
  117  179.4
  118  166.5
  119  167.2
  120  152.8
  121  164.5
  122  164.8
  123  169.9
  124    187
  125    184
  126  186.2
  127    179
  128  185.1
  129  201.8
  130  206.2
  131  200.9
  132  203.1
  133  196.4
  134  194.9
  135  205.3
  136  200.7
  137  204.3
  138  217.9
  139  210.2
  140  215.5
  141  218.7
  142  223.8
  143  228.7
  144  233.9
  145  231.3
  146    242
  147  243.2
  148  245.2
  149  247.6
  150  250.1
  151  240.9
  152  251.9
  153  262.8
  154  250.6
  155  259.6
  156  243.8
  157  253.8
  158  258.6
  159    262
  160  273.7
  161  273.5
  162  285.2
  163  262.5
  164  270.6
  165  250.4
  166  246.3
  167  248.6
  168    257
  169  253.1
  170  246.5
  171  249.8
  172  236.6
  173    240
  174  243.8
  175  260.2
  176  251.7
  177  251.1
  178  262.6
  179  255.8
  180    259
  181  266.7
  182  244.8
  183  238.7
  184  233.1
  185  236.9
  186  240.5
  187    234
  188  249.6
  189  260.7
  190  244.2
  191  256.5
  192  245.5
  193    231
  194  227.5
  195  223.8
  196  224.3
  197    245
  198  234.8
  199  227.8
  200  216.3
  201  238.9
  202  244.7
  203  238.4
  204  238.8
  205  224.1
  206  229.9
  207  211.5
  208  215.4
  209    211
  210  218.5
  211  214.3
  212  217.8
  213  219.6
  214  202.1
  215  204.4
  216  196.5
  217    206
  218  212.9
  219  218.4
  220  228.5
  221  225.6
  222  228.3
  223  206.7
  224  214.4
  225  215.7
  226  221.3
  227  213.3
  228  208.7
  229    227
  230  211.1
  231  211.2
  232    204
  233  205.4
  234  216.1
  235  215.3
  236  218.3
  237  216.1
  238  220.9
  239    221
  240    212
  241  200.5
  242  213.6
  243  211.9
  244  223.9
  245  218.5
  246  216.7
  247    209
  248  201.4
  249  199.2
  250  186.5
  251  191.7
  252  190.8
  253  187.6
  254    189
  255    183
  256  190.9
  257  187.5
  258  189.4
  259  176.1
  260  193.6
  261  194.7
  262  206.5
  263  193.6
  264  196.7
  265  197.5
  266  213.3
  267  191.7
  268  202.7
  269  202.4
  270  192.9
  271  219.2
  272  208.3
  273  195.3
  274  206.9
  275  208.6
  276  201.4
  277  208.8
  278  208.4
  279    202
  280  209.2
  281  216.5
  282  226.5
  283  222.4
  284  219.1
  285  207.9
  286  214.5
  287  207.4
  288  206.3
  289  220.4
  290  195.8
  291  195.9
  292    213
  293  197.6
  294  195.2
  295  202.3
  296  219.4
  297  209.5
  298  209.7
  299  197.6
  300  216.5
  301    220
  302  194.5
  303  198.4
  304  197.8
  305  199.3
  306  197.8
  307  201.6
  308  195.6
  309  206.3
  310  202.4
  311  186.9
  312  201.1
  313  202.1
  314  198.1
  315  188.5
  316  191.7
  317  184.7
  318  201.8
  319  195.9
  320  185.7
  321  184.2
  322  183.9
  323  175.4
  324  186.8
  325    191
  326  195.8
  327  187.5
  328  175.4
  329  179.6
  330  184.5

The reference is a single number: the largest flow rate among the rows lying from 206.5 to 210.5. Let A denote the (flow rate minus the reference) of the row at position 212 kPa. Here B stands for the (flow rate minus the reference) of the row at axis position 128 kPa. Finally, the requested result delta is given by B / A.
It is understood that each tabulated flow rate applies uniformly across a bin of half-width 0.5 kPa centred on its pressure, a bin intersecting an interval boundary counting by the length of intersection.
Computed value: 48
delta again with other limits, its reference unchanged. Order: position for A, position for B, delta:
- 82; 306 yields 0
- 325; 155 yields -1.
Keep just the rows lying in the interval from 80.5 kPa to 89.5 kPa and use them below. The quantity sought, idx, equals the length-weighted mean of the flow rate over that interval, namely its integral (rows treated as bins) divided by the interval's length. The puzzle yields 143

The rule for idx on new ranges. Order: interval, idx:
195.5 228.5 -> 220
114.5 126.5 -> 173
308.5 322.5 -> 194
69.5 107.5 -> 149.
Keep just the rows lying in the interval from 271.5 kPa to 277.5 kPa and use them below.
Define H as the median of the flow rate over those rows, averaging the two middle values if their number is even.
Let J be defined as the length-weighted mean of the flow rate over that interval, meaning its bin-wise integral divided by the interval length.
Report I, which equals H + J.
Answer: 412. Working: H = 208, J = 205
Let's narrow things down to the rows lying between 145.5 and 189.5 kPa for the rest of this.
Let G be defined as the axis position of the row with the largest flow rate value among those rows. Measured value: 162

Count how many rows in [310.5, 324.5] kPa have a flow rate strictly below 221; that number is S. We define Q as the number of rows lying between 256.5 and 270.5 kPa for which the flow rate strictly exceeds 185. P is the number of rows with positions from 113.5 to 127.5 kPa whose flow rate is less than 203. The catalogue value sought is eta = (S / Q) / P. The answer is 0.077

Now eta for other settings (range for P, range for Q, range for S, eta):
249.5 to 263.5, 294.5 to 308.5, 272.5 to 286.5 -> 0.066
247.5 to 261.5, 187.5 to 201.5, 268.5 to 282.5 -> 0.066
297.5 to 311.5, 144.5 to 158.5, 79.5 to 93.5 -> 0.100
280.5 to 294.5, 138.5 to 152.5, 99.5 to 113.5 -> 0.250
